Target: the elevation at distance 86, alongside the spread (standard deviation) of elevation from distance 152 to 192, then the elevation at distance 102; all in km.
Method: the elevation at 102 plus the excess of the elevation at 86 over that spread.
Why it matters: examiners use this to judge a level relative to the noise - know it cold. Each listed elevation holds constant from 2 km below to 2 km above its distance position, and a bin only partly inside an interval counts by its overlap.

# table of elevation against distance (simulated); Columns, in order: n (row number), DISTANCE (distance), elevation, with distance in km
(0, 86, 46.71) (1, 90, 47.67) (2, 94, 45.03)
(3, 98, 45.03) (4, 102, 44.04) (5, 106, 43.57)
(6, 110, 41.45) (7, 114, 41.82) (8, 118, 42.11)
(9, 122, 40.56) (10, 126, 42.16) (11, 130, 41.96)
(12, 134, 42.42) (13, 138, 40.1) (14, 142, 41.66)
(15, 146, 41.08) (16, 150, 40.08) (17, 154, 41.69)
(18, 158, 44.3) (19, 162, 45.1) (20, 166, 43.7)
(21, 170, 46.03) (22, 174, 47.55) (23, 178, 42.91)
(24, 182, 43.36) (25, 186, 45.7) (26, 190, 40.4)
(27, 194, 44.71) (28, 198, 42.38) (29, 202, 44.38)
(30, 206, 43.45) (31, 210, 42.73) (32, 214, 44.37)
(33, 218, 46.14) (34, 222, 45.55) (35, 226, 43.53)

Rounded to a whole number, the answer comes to 89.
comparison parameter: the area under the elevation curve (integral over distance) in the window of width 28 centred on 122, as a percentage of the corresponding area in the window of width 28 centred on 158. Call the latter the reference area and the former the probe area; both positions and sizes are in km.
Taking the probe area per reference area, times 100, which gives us 97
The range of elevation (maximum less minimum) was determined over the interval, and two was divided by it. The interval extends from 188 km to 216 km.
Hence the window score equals 0.46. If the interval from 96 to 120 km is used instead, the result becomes 0.56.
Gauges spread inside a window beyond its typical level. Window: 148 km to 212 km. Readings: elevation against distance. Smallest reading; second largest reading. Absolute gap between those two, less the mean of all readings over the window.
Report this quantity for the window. -37.7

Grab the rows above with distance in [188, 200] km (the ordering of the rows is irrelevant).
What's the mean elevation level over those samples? 42.5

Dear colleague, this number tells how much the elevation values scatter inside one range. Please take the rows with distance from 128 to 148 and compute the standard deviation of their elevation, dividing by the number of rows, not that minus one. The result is 0.80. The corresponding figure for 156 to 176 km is 1.36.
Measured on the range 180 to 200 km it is 1.84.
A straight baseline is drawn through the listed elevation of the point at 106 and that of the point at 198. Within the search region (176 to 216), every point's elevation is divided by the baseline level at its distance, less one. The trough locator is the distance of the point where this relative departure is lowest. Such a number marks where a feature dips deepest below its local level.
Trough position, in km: 190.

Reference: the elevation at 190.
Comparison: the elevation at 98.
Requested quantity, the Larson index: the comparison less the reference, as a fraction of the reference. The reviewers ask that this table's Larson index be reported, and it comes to 0.11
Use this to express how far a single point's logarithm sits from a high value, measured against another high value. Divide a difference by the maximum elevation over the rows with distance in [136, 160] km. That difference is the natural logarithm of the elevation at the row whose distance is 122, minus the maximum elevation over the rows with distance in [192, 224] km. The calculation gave -0.96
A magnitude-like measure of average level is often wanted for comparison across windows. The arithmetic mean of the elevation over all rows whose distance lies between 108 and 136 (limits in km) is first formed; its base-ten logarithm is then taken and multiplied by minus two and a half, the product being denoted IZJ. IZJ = -4.05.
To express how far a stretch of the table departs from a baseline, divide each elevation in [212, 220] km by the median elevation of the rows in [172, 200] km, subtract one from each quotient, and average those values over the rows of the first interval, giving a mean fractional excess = 0.044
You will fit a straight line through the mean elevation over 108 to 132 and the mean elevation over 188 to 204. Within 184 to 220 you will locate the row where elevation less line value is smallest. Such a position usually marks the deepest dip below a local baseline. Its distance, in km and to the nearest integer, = 190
